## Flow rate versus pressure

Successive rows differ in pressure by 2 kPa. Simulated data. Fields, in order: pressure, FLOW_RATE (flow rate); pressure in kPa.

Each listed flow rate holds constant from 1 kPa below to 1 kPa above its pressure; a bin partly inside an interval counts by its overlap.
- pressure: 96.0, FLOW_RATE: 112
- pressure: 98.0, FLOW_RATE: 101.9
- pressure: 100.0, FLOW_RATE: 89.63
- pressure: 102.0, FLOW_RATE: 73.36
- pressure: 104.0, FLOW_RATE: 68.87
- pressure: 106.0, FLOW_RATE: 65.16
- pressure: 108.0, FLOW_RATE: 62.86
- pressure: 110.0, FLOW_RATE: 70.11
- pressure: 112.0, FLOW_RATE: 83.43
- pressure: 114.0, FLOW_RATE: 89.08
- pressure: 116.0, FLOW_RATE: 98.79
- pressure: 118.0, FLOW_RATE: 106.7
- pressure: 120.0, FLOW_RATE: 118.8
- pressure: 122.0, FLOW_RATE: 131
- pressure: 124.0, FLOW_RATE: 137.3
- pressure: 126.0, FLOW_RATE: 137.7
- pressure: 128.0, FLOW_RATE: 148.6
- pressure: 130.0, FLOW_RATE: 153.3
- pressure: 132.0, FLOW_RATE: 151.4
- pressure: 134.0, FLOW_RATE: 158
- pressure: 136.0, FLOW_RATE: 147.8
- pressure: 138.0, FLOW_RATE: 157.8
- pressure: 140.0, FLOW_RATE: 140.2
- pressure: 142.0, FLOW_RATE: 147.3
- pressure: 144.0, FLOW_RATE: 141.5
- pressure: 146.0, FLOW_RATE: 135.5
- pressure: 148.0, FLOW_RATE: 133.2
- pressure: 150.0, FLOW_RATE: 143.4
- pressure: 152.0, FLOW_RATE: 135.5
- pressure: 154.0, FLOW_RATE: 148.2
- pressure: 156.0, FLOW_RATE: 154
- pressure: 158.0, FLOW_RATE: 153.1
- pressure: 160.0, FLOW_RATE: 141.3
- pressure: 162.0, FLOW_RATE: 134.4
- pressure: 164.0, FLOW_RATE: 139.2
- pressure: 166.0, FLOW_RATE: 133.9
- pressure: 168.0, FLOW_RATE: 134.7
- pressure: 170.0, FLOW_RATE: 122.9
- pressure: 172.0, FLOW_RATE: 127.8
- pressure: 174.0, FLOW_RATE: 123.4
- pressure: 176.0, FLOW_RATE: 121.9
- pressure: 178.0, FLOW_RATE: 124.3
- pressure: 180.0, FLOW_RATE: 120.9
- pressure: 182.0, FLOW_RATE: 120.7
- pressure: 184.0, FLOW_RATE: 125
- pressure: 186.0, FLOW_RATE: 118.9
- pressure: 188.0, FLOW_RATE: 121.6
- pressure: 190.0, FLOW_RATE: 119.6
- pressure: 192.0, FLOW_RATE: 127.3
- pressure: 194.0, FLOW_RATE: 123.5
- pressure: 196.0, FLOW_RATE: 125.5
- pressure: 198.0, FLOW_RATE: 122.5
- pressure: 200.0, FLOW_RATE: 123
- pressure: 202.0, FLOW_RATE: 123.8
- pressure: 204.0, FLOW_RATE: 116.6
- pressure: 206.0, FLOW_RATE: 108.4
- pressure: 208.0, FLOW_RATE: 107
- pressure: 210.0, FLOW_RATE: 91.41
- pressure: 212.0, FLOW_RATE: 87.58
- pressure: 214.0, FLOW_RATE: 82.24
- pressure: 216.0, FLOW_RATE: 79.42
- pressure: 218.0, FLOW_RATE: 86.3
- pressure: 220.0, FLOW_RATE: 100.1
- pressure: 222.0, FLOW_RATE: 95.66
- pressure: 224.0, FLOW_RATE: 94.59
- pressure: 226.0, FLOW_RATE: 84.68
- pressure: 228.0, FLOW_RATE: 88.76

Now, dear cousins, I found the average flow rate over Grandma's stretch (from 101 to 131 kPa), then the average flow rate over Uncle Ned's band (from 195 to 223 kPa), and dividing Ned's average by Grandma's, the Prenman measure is 1.01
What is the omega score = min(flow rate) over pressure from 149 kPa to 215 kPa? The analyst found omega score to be 82.24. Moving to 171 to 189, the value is 118.9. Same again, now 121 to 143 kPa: 131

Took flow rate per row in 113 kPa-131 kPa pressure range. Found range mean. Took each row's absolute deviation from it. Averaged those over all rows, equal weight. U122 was 19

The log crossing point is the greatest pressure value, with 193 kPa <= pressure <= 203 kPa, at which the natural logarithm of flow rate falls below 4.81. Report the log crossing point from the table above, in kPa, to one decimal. 198.0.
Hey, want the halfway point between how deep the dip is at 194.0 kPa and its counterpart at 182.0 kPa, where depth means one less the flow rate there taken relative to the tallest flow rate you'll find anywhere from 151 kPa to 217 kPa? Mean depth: 0.21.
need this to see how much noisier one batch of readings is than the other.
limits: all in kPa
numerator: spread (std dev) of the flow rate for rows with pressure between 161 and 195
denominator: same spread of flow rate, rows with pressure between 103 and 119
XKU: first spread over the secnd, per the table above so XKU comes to 0.4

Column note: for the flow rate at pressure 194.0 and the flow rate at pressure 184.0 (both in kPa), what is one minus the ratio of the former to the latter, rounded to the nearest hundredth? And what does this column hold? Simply 0.01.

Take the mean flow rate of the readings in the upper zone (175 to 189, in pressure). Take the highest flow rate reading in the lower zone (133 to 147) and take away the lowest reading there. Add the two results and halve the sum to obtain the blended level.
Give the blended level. 72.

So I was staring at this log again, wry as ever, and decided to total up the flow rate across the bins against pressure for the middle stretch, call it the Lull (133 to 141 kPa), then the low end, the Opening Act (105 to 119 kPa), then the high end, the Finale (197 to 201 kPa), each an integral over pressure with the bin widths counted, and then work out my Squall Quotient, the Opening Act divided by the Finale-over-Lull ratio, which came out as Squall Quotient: 2834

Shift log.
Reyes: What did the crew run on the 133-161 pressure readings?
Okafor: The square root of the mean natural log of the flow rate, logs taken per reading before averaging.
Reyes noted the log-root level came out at 2.23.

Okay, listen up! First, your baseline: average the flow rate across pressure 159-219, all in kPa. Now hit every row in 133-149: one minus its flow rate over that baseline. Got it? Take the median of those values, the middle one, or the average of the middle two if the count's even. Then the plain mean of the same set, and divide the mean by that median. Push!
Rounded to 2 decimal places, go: 1.03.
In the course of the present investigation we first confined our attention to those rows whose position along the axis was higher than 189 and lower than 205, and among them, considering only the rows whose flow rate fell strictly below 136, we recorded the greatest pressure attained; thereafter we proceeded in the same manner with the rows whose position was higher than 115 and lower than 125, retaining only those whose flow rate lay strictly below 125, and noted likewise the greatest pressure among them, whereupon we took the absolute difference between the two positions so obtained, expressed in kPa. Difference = 84 kPa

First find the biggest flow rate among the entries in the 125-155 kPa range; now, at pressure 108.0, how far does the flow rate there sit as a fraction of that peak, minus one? -0.60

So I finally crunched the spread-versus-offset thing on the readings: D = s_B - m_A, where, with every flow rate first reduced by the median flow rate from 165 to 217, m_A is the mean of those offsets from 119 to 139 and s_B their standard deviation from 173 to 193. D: -19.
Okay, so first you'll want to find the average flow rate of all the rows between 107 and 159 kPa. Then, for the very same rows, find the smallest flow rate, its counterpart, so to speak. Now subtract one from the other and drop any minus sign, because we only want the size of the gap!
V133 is 67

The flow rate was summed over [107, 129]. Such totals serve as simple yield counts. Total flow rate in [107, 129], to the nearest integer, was 1184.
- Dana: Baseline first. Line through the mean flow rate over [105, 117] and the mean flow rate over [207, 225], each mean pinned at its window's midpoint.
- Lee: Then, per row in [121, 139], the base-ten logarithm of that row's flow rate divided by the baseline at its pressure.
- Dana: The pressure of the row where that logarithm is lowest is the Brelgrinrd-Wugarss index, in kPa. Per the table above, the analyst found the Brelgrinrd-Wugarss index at 122.0 kPa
